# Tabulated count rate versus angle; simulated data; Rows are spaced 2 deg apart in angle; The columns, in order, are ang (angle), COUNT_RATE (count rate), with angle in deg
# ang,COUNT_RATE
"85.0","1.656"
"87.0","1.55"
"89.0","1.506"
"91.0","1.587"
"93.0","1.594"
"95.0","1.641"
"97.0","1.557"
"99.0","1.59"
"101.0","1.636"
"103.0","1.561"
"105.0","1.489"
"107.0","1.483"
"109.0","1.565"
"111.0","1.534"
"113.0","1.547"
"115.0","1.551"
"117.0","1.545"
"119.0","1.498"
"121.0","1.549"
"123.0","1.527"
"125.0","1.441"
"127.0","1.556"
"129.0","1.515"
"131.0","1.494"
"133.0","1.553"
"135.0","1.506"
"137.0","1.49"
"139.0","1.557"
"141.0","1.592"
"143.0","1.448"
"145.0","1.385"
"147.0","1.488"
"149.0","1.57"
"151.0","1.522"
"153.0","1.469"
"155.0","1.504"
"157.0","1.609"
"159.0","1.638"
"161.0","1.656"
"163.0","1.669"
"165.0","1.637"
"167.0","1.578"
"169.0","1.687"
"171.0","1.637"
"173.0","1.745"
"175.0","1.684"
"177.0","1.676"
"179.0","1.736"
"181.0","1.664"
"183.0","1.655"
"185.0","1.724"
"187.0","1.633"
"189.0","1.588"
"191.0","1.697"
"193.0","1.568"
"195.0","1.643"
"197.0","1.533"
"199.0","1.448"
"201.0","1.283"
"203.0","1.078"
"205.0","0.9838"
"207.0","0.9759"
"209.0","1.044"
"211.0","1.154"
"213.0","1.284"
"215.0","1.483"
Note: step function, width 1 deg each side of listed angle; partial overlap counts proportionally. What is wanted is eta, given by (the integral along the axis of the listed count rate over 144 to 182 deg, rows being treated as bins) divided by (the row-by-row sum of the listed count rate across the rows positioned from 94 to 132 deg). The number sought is 2.09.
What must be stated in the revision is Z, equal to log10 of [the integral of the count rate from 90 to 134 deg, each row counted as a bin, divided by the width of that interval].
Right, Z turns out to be 0.189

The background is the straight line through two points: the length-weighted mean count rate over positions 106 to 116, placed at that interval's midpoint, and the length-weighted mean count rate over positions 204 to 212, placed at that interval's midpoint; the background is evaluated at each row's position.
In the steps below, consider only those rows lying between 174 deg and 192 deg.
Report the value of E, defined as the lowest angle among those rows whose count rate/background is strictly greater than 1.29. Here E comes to 175.0 deg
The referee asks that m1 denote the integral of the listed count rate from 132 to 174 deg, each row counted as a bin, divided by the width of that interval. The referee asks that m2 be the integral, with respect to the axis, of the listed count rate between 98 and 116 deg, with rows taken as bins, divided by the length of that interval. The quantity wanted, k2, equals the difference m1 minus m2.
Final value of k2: 0.02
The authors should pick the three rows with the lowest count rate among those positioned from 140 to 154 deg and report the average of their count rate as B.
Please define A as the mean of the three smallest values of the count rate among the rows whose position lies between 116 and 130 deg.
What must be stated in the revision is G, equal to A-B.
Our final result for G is 0.05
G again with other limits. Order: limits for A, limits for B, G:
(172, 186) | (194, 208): 0.65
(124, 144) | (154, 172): -0.10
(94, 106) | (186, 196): -0.06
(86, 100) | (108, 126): 0.05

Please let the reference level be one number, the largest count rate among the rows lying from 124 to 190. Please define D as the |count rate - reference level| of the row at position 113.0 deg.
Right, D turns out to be 0.198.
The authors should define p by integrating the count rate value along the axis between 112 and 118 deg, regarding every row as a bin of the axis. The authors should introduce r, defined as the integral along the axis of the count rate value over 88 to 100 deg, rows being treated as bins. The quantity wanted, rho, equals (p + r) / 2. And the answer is 14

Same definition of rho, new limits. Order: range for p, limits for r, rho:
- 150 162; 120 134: 20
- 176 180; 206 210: 5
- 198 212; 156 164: 15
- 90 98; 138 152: 17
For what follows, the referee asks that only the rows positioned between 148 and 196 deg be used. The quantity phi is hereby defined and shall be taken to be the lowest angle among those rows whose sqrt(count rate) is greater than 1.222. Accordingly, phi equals 149.0 deg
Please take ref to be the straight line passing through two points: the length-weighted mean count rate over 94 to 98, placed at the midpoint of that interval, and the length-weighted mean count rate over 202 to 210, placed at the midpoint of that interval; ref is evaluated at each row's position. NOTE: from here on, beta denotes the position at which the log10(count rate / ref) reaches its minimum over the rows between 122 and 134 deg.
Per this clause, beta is 125.0 deg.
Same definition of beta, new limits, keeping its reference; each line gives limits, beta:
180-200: 199.0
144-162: 145.0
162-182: 167.0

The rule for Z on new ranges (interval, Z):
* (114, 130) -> 0.183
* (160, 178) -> 0.221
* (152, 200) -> 0.212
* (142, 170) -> 0.194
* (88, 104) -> 0.200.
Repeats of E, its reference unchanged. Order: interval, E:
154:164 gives 161.0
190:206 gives 191.0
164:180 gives 165.0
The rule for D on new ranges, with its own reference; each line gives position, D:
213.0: 0.461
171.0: 0.108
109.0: 0.180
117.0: 0.200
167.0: 0.167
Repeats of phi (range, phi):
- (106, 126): 109.0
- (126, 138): 127.0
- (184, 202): 185.0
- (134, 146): 135.0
